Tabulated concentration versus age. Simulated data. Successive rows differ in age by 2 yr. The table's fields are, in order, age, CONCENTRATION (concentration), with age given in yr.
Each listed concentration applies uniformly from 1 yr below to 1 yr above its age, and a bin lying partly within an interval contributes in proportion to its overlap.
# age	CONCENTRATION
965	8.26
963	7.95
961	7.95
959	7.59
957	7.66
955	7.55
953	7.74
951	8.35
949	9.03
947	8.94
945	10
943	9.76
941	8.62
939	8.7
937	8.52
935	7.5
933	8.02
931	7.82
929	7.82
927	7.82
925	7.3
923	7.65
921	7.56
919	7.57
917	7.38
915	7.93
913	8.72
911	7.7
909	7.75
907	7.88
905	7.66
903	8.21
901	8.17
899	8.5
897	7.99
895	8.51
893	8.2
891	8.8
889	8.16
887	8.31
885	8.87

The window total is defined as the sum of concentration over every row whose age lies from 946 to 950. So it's 18.0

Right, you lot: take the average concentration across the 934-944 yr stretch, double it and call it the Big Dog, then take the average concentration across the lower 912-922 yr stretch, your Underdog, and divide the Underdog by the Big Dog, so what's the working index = 0.45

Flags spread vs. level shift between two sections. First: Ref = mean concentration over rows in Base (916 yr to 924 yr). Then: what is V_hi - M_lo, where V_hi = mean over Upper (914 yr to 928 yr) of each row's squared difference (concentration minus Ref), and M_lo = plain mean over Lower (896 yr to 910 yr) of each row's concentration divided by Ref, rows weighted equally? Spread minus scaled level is -1.0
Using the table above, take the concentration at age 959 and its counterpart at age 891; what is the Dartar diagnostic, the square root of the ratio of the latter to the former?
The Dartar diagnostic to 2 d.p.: 1.08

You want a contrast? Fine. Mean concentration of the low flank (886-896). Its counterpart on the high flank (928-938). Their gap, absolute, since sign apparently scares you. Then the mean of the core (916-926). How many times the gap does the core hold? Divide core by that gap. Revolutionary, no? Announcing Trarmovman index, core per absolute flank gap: 16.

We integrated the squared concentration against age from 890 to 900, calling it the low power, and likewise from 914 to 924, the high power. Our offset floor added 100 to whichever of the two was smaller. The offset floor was 681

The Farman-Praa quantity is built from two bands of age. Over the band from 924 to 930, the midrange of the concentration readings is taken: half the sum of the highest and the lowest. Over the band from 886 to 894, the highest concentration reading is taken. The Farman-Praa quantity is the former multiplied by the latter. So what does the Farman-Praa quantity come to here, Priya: 66.5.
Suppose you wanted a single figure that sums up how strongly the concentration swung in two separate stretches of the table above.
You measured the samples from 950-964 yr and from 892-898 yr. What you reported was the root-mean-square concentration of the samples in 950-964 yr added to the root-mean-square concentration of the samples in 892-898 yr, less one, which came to 15.1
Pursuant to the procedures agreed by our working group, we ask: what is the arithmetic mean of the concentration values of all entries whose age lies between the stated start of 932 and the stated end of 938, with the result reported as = 8.01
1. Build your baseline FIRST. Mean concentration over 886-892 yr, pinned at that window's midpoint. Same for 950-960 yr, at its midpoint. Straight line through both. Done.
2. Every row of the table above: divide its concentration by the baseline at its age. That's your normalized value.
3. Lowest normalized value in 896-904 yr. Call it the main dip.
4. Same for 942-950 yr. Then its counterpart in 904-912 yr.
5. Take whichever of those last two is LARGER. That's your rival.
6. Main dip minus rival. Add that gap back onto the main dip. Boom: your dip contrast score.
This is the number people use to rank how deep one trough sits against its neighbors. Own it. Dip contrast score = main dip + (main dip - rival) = 0.78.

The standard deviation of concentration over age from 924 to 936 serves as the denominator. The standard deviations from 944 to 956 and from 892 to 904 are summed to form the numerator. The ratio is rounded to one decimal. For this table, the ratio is 4.3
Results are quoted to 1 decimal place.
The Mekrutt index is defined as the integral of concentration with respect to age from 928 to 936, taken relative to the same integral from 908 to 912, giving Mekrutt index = 2.0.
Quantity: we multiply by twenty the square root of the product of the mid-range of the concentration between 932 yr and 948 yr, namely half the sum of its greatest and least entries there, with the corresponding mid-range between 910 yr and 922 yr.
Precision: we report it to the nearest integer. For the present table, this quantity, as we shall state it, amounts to 168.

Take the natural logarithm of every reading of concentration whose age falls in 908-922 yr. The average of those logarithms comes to 2.05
